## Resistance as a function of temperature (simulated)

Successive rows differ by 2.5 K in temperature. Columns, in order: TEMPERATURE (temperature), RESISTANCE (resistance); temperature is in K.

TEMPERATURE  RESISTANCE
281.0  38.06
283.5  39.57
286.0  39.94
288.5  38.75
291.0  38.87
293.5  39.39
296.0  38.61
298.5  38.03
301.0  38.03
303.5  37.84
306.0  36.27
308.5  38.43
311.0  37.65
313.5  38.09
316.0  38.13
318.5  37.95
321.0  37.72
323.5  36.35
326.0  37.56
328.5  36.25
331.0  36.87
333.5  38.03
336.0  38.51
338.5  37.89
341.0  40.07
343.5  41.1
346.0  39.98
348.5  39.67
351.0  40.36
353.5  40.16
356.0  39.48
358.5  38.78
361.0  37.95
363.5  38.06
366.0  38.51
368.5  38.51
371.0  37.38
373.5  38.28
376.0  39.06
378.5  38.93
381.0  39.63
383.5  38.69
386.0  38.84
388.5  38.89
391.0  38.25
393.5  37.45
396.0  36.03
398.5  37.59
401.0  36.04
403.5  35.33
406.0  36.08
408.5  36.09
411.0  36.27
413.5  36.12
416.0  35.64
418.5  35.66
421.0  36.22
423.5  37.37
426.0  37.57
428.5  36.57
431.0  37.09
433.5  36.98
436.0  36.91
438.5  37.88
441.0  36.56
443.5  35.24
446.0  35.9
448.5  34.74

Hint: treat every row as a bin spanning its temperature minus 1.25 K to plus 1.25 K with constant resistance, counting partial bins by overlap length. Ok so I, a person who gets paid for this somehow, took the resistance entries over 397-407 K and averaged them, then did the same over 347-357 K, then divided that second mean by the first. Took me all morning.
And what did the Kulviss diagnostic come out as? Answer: 1.10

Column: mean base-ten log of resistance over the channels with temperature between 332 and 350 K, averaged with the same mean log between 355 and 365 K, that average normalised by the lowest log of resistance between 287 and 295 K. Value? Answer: 1.00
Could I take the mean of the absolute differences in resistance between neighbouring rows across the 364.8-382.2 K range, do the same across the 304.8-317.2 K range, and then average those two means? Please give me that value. 0.73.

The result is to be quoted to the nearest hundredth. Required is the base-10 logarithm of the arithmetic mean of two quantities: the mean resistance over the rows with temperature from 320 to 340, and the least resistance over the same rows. 1.57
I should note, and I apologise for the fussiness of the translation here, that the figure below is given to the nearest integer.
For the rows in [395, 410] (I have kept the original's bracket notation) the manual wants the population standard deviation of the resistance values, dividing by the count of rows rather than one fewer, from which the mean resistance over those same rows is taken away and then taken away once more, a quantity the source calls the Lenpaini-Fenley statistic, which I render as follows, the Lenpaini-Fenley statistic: -72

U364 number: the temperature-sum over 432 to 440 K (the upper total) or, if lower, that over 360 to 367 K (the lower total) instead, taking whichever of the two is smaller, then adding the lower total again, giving 226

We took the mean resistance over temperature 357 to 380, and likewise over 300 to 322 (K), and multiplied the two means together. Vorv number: 1451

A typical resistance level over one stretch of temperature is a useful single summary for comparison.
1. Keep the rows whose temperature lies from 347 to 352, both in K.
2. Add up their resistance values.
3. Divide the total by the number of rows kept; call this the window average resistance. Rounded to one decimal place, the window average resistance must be 40.0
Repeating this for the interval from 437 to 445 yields 36.6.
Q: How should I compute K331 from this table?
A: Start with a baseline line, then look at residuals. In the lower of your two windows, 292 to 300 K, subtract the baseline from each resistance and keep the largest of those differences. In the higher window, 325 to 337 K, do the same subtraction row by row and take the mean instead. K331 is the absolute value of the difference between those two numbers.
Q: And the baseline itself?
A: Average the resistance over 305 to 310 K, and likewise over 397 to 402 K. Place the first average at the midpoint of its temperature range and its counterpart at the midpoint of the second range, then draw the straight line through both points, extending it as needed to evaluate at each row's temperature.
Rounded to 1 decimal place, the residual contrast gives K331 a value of 1.7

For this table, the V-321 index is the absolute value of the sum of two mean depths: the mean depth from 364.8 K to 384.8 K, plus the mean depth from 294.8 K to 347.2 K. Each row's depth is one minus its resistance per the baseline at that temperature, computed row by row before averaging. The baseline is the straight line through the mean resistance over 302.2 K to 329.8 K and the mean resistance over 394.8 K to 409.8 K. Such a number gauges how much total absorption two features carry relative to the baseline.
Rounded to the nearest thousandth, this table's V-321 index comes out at 0.073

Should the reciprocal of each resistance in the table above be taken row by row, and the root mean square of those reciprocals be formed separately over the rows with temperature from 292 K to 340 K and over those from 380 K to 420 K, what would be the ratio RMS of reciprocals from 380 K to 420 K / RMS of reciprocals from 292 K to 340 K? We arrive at 1.02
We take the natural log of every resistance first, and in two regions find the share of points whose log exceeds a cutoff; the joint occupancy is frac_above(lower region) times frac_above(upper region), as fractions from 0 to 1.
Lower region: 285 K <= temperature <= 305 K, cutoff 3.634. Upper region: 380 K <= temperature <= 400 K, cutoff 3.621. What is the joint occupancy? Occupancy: 0.8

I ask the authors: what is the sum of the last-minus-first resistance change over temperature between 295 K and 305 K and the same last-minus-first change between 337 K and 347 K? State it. 1.3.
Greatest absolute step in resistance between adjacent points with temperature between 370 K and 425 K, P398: 1.56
